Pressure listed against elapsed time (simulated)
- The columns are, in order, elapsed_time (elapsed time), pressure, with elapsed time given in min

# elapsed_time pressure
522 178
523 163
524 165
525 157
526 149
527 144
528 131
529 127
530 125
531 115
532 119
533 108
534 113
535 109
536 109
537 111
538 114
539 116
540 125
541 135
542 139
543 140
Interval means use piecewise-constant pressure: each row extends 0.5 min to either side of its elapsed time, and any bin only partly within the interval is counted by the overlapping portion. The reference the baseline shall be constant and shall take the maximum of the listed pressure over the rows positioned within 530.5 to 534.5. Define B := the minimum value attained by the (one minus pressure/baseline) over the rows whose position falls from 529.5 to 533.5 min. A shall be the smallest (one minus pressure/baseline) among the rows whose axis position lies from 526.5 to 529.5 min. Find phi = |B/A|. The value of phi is 0.2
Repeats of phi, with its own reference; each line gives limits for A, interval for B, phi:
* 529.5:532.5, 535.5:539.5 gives 0.5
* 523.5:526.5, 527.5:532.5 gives 0.3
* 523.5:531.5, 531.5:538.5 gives 0.0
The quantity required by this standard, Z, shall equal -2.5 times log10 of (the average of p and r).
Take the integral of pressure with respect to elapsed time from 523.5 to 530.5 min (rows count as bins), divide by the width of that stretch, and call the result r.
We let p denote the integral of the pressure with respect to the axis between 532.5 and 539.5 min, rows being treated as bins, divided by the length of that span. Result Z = -5.26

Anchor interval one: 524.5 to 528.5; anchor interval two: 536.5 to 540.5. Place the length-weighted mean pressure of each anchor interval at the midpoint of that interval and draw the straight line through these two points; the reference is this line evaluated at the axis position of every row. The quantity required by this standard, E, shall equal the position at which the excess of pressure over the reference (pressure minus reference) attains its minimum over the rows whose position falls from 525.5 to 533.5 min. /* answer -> 533 min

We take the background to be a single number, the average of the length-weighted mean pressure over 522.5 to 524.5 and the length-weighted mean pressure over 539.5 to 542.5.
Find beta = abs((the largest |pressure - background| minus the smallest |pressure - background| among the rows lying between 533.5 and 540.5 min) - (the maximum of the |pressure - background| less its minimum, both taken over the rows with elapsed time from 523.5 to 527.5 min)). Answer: 0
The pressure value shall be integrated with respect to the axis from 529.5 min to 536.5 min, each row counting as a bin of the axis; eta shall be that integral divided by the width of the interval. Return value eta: 114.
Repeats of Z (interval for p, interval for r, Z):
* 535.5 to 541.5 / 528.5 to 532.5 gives -5.20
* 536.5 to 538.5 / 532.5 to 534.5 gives -5.12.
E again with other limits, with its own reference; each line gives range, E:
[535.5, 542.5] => 536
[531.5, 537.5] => 533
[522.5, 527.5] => 527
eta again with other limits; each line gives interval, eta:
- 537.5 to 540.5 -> 118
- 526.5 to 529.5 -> 134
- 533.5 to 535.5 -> 111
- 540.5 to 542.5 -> 137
